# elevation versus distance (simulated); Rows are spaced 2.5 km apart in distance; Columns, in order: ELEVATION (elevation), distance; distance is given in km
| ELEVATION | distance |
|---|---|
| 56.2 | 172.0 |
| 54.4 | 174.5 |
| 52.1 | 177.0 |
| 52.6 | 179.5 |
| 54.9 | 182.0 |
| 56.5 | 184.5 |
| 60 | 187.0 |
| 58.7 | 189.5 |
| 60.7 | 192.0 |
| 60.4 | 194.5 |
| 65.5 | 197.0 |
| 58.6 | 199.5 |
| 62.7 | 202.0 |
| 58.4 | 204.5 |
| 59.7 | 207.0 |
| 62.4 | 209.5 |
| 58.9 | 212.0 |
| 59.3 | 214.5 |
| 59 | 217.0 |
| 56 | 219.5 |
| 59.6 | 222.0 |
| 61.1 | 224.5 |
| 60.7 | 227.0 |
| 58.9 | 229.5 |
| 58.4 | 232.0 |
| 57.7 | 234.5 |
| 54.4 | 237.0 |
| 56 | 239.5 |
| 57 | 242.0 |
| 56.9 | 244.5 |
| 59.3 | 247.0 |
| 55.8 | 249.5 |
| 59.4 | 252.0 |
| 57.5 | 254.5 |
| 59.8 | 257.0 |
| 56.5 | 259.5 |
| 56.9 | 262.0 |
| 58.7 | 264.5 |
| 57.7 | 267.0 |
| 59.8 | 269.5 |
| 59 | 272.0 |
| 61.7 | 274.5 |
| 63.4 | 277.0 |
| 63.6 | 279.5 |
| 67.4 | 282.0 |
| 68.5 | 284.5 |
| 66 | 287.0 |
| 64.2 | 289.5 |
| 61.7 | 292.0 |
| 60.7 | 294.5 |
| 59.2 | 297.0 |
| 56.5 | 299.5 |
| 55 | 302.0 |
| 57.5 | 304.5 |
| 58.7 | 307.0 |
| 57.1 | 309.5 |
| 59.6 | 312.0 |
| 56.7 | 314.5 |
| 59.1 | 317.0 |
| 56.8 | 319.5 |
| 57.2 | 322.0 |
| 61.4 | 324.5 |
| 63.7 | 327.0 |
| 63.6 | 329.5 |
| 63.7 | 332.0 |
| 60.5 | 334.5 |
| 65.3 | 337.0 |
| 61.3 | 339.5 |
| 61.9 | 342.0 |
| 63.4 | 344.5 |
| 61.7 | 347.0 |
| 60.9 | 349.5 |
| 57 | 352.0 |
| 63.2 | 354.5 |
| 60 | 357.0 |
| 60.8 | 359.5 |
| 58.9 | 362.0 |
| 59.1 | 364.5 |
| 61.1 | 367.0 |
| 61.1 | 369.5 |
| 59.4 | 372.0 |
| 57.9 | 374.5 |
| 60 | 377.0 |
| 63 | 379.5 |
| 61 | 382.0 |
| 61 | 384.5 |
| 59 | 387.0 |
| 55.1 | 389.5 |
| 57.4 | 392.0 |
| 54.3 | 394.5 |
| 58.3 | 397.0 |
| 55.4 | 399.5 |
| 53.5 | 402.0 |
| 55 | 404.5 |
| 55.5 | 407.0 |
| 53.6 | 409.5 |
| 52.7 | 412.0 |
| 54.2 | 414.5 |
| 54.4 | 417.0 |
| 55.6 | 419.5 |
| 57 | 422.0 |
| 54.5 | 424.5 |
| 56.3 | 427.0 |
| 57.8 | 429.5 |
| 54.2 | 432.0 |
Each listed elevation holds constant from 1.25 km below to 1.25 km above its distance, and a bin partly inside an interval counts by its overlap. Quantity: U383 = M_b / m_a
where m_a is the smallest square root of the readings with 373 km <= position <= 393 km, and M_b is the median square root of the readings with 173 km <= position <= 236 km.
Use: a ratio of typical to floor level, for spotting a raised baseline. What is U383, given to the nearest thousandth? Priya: 1.034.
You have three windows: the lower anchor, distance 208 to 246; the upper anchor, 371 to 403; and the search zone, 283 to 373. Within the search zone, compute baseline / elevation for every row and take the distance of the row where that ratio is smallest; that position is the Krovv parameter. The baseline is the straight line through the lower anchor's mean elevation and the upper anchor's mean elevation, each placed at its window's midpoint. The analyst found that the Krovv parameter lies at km 284.5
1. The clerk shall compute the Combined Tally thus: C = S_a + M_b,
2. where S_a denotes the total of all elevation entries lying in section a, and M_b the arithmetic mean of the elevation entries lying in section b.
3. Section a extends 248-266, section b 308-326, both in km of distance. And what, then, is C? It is 463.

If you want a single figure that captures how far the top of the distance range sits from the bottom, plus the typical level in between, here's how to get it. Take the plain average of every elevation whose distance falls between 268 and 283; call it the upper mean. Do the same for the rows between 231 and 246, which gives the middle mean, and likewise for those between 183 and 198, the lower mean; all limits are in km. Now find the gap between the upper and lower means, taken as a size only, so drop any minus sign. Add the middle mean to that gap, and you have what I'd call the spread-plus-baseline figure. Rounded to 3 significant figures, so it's 58.9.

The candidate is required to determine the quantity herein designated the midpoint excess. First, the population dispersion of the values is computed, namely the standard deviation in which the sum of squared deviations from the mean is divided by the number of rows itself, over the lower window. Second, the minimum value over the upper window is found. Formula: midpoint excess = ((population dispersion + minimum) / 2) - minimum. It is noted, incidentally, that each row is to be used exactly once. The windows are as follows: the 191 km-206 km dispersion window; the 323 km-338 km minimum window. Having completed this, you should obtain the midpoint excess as -29.0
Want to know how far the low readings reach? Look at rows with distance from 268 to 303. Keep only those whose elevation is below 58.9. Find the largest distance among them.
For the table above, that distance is 302.0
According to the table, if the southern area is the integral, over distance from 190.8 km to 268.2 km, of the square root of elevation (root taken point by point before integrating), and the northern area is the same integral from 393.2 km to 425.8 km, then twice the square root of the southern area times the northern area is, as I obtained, 757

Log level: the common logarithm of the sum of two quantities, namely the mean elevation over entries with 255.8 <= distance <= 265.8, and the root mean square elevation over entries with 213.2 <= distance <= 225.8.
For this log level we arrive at 2.07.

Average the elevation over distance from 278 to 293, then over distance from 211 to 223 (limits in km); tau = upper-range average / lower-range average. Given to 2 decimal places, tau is 1.11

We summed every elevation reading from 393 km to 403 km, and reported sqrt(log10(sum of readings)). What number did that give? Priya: 1.53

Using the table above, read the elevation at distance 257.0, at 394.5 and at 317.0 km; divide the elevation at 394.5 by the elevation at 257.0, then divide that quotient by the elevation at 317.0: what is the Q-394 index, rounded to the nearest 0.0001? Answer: 0.0154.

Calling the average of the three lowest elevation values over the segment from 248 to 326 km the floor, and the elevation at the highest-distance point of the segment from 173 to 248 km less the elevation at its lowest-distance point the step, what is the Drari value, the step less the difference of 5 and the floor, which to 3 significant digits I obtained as 55.7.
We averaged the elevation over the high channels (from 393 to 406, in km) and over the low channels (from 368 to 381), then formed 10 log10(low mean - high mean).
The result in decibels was 7.0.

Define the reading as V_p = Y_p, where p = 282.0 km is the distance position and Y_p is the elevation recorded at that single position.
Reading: 67.4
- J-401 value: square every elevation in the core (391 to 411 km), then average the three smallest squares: 2895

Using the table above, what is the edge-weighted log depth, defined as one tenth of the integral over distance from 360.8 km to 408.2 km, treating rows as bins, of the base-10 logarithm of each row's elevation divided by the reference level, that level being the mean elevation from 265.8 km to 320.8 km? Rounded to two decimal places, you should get -0.08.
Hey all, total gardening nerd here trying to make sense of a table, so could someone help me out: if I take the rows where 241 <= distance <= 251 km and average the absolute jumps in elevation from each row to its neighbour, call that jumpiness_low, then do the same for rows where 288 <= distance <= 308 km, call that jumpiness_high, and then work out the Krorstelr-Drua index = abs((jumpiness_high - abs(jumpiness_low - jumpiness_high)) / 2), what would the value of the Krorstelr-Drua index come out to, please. 0.843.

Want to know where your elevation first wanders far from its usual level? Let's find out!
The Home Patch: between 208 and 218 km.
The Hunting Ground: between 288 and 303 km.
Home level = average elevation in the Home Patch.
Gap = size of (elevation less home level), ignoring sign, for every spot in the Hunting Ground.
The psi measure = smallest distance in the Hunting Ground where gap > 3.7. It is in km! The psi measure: 289.5 km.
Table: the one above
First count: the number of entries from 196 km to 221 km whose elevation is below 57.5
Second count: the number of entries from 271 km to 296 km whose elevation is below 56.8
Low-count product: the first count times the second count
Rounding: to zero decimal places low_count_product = 0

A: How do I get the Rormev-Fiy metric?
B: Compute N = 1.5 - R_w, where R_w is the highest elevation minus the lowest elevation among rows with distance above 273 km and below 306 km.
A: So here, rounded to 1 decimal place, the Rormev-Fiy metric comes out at -12.0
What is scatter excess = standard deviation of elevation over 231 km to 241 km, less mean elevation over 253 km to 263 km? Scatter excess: -56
